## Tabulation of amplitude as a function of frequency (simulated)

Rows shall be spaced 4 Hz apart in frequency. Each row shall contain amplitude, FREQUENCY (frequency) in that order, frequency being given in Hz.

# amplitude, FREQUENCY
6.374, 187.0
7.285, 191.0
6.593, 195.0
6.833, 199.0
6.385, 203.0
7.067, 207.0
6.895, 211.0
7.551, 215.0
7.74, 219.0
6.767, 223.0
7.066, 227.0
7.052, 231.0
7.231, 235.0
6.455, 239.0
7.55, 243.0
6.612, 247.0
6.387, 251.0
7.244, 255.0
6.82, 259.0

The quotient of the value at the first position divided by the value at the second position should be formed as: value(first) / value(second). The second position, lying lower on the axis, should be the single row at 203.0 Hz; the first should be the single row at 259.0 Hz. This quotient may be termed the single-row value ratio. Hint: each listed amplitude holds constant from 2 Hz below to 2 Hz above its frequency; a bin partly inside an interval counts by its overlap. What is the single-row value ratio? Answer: 1.07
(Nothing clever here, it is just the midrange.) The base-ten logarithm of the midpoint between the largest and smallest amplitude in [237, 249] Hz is 0.845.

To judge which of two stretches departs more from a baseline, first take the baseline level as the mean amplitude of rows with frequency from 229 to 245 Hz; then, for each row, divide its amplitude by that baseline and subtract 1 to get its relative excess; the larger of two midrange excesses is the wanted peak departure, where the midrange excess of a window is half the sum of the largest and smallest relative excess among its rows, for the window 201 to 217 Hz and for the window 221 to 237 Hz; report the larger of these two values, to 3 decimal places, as -0.010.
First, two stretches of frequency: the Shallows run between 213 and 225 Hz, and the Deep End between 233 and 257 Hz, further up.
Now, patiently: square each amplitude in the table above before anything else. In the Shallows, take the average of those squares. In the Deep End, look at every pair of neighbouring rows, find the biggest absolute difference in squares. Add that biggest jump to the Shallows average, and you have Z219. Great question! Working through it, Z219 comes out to 70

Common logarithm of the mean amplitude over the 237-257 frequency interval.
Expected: 0.836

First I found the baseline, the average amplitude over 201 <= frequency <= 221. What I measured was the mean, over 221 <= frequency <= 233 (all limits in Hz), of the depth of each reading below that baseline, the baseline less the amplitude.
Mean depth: 0.17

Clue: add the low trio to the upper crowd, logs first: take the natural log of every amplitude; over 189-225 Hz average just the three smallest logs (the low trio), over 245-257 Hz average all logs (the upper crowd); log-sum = 3.79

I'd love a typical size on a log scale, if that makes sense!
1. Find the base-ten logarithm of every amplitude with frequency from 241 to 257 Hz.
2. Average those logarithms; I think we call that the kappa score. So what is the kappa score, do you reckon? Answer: 0.841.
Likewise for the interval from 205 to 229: 0.856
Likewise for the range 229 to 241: 0.839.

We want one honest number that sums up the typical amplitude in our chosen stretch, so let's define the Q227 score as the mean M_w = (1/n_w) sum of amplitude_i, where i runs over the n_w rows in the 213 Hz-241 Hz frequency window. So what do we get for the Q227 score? 7.12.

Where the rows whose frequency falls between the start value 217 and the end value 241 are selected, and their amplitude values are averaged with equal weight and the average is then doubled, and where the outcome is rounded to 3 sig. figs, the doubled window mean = 14.1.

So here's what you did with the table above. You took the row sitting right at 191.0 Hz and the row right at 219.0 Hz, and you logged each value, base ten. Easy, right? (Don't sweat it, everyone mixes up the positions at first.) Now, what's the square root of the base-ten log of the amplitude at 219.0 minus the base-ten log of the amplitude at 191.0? 0.16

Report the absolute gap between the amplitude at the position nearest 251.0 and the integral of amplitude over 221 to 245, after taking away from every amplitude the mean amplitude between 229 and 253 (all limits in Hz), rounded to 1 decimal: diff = 3.8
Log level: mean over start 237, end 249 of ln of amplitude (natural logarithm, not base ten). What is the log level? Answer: 1.925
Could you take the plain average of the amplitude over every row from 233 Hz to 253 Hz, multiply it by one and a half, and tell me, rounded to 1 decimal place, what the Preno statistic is 10.3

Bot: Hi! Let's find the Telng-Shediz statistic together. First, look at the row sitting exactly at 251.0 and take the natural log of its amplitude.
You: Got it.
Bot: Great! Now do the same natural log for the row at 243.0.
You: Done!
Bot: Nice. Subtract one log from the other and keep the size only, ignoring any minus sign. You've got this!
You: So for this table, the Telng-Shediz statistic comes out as 0.17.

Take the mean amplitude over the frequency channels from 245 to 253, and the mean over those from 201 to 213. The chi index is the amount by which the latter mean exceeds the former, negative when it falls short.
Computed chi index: 0.28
